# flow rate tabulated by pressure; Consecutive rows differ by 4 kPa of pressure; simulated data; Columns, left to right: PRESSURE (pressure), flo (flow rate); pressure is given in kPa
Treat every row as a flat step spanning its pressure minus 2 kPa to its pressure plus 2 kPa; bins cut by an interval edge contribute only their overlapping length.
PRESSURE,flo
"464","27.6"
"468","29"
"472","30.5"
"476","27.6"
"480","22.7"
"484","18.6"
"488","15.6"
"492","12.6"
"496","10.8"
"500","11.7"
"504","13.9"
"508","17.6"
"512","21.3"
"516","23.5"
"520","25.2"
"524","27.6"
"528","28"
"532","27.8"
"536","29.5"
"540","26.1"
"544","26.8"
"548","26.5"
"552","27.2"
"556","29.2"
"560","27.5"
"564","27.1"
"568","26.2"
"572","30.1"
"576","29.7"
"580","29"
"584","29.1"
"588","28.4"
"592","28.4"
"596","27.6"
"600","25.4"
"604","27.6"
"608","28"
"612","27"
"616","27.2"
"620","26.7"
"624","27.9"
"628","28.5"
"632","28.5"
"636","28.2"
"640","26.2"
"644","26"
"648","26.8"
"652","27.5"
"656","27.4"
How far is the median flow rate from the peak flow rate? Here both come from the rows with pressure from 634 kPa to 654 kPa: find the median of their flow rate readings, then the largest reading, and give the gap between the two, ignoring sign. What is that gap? 1.4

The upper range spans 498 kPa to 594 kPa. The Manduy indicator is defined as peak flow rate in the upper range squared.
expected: 906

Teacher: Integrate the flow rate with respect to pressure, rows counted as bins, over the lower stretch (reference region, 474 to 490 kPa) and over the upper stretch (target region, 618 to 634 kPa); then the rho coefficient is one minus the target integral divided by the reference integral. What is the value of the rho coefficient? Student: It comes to -0.32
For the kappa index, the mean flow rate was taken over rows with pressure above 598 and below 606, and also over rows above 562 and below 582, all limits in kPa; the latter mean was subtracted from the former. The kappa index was -1.9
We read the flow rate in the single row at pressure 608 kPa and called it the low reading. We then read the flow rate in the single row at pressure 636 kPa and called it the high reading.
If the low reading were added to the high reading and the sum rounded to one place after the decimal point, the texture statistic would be 56.2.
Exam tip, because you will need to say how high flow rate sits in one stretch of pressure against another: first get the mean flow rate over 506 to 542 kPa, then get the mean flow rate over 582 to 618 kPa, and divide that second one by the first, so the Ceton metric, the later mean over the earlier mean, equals 1.10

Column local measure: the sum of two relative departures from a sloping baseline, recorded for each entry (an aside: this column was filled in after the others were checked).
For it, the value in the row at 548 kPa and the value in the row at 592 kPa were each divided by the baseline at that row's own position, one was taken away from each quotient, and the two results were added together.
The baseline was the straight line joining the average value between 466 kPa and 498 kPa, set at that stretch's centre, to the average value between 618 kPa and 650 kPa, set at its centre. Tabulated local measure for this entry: 0.23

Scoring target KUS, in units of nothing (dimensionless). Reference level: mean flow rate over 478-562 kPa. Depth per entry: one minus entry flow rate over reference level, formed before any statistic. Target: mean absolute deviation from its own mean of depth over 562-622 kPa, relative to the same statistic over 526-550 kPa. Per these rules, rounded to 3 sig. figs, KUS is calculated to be 1.07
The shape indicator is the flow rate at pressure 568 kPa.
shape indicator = 26.2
